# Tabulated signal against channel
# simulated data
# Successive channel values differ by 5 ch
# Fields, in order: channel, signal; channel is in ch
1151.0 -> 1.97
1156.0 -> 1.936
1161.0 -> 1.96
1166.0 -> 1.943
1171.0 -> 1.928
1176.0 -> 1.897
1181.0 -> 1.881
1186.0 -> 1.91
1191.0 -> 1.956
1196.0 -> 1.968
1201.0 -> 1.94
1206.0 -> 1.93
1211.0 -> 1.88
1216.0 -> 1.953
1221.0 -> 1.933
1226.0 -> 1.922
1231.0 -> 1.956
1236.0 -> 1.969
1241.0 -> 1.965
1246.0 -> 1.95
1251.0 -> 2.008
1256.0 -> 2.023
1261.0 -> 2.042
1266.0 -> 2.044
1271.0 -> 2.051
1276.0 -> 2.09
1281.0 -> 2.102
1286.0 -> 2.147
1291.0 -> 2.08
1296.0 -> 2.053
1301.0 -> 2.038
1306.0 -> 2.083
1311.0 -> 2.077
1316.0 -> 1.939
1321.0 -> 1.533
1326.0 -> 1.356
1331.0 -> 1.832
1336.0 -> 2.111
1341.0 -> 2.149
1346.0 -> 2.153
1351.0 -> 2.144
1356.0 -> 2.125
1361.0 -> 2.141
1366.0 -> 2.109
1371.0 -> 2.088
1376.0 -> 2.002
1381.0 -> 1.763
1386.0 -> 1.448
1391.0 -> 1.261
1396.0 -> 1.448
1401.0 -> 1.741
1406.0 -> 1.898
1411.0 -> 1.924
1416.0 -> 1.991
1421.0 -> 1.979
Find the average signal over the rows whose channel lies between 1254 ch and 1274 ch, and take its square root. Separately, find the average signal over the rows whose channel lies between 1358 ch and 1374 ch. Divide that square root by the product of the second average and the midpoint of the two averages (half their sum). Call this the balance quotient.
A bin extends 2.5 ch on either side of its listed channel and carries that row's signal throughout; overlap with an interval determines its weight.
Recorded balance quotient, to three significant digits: 0.326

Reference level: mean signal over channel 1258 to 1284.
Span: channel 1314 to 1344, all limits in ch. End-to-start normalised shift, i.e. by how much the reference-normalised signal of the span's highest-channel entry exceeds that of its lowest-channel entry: 0.10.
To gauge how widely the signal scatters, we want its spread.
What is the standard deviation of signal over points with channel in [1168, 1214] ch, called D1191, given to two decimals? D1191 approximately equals 0.03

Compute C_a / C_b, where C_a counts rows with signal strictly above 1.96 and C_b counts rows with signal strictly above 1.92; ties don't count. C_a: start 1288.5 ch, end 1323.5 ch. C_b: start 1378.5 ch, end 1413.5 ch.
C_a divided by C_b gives 5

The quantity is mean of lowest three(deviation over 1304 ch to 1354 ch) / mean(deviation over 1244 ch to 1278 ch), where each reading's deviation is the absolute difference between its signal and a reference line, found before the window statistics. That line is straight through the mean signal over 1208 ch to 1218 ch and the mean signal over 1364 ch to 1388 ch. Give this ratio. 0.77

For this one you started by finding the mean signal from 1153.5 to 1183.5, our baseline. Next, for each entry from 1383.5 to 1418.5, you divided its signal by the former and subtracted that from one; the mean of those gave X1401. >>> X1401 0.13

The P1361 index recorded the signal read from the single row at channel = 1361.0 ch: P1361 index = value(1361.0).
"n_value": 2.141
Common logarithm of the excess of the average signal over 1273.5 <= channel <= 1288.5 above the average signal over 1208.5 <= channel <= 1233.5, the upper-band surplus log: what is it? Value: -0.73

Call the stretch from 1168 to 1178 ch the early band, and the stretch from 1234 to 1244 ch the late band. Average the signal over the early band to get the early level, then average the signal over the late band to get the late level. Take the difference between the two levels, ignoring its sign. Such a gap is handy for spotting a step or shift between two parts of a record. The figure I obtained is 0.05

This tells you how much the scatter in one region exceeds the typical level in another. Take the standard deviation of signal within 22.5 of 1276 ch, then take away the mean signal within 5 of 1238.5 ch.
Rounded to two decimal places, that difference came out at -1.93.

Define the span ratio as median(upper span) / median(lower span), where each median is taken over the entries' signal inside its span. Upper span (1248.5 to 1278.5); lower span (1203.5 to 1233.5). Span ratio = 1.06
